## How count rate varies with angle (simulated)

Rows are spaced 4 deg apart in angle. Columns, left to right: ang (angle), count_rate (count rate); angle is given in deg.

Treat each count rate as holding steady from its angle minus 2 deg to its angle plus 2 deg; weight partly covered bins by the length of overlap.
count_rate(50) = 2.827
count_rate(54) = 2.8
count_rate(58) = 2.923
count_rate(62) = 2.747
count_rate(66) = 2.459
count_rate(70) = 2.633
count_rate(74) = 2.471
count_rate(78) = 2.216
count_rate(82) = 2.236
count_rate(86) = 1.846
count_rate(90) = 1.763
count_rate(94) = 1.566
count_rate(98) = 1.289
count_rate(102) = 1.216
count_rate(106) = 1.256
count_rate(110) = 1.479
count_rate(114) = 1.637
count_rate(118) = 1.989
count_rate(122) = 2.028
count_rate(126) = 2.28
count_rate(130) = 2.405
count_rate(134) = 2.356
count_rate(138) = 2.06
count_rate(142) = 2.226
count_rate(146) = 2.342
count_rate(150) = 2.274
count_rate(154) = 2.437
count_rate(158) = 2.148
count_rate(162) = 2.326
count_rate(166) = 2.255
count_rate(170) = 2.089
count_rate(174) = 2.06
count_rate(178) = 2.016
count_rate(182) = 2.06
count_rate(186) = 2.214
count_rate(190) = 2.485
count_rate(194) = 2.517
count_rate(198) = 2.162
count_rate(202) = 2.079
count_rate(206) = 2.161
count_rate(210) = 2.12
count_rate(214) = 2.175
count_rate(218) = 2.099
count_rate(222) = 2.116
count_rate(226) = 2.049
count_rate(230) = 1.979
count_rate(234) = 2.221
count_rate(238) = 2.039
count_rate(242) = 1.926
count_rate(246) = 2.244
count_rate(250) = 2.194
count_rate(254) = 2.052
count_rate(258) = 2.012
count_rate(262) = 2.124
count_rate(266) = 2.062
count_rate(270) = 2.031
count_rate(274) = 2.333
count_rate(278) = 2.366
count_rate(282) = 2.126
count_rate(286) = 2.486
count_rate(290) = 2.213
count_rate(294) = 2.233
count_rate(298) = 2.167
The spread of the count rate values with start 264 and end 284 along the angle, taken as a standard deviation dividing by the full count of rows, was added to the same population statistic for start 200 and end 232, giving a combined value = 0.20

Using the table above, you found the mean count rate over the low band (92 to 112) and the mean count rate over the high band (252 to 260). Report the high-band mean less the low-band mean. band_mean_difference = 0.67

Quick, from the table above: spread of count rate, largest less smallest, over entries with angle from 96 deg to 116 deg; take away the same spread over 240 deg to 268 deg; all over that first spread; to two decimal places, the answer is 0.24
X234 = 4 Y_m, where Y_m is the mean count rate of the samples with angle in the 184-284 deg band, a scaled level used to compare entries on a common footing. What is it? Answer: 8.62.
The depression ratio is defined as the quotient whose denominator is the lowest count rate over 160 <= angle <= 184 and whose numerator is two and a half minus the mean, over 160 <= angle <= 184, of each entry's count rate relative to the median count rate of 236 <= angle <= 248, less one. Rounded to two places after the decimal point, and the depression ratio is 1.22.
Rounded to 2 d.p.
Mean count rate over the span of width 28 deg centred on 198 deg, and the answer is 2.25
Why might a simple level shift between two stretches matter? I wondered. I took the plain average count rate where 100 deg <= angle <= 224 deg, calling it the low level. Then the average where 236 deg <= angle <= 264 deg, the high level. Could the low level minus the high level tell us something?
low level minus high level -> 0.0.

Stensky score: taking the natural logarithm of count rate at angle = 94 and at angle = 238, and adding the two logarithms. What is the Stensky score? 1.16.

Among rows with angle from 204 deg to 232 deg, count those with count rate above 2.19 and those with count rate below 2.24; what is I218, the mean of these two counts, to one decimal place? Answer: 3.5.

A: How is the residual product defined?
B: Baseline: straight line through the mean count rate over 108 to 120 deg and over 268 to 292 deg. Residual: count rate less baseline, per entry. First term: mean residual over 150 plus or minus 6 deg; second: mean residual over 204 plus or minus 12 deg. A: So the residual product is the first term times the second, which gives 0.10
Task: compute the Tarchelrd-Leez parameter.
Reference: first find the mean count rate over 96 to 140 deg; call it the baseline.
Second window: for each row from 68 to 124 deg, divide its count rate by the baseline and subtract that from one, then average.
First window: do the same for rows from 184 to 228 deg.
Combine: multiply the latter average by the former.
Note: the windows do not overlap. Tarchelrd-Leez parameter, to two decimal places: 0.00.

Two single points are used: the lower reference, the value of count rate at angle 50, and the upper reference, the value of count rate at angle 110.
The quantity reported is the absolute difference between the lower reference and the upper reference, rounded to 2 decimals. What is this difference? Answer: 1.35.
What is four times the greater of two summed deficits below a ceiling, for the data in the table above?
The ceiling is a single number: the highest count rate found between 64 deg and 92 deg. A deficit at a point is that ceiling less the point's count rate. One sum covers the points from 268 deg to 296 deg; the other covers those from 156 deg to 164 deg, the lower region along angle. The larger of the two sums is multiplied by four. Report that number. 10.6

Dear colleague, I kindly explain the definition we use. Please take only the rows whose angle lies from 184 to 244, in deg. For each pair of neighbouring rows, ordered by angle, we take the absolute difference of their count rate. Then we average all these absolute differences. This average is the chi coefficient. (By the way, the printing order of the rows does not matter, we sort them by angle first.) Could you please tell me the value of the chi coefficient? 0.120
